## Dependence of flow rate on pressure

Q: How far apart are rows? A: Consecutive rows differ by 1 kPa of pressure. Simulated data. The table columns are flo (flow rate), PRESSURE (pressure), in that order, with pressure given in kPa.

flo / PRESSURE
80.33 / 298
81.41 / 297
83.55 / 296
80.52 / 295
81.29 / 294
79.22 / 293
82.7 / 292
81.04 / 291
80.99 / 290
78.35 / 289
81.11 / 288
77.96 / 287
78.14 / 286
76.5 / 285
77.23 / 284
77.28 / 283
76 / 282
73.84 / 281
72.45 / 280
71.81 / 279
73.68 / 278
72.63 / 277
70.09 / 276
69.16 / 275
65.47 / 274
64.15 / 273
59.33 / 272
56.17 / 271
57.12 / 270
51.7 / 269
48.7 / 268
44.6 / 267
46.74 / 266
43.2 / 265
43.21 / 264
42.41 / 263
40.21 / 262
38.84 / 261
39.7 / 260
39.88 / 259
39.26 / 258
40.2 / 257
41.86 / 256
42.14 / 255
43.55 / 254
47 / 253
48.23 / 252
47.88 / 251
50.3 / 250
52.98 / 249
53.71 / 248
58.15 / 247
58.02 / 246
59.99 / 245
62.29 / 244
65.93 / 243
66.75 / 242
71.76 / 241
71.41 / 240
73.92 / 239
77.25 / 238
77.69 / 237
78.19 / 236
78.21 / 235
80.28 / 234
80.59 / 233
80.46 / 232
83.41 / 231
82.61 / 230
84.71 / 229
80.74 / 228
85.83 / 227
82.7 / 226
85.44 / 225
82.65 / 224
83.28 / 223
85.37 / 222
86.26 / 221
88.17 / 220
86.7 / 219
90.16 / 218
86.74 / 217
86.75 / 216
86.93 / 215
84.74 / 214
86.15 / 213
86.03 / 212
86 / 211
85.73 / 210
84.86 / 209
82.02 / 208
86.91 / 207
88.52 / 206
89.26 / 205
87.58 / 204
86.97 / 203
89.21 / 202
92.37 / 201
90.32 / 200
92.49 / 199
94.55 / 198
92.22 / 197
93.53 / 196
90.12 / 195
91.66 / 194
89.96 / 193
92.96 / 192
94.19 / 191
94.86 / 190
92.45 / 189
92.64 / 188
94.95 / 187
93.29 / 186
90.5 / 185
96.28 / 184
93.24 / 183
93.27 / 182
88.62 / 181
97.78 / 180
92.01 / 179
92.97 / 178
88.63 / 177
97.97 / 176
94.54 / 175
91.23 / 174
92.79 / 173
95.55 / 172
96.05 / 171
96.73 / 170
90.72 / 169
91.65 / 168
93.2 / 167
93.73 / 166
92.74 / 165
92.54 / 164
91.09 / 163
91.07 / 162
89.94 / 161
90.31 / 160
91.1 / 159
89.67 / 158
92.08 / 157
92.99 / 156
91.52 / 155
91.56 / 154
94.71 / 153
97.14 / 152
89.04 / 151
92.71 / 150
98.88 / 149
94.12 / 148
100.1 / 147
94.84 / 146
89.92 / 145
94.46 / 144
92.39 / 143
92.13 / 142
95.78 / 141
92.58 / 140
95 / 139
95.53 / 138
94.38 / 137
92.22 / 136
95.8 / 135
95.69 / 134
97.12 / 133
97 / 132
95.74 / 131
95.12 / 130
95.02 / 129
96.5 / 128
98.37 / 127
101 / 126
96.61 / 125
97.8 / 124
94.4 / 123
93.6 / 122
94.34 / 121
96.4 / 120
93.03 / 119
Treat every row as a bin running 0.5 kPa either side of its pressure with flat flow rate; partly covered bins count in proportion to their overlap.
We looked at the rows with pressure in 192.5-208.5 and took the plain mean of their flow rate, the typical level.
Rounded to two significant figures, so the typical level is 90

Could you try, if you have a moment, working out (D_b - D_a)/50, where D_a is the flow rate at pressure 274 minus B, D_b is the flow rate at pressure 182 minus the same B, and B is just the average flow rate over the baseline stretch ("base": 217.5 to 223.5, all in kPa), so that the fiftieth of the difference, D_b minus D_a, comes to 0.6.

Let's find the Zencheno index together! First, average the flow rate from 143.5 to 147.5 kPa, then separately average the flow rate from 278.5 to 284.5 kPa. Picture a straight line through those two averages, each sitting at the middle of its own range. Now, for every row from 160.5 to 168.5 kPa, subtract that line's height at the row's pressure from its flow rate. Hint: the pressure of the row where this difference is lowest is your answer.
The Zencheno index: 161 kPa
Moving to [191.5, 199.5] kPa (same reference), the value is 193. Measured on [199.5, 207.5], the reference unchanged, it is 203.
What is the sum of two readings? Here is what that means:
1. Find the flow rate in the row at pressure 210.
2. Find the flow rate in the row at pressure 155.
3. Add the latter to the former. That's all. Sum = 177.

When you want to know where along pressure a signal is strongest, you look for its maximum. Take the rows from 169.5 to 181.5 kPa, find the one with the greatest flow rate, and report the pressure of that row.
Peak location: 176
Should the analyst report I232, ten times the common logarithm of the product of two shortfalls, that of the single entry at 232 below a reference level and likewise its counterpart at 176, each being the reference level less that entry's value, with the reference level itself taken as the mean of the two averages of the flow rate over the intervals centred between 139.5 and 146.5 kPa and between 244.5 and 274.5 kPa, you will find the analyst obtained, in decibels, 24.1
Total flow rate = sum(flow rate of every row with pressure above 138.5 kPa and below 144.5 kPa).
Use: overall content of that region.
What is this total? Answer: 562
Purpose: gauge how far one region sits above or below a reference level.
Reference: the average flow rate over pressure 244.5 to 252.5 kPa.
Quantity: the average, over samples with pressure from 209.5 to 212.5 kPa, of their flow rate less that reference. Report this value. 32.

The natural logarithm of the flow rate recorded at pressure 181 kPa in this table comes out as 4.48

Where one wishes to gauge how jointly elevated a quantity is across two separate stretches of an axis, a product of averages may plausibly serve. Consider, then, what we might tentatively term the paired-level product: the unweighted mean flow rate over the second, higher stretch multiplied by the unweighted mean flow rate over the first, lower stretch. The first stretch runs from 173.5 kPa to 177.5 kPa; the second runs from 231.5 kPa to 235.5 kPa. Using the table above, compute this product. 7437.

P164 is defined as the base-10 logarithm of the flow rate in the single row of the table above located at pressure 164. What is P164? 1.97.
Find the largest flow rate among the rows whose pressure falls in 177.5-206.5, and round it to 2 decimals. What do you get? 97.78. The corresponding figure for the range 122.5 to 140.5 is 101.00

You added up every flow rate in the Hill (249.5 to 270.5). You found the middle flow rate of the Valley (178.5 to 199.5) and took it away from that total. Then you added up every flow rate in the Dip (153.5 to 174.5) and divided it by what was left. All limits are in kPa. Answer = 2.3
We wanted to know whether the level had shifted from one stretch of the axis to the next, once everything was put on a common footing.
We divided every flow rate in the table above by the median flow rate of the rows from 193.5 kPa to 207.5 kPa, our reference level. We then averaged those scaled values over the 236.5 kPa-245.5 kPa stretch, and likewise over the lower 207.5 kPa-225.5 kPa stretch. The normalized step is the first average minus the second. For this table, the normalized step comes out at -0.18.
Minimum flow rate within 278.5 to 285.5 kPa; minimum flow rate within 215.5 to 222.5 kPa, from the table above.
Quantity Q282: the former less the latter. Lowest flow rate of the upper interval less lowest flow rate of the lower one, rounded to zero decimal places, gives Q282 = -14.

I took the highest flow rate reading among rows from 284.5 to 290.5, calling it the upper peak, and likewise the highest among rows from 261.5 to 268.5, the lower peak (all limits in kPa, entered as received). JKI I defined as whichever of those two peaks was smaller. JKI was 49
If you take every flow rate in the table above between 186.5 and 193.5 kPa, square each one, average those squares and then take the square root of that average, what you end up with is 93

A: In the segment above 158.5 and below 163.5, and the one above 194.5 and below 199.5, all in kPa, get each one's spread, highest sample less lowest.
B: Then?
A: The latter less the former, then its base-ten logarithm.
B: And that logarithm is 0.5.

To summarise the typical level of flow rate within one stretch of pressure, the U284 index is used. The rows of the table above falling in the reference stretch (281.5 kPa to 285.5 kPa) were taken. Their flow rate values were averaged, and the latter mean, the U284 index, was 77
